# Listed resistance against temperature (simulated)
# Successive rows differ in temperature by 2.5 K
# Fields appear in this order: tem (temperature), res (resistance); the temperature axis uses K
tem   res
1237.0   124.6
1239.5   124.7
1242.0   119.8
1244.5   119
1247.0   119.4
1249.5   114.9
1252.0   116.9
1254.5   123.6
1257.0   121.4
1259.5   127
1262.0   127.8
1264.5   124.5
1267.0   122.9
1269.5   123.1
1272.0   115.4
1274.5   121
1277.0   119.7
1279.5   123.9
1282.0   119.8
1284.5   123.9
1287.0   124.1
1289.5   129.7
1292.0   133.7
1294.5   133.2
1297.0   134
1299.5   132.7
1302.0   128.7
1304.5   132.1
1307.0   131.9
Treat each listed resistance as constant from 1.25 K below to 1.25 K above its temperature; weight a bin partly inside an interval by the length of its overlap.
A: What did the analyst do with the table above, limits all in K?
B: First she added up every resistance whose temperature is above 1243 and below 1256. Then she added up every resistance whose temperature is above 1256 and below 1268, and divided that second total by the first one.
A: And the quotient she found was 1.05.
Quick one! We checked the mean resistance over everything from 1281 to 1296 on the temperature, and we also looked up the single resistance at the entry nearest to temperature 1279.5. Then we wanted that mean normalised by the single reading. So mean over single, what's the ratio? 1.03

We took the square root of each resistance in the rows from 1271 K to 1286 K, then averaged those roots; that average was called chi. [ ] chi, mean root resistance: 11.0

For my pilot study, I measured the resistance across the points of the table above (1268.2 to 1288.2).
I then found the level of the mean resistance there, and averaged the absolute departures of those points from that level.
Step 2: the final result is 2.4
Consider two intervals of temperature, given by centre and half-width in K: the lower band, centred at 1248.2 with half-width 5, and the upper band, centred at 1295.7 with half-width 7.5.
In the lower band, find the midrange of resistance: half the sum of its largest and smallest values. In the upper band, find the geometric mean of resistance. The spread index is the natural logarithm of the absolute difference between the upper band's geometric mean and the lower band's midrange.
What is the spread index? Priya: 2.70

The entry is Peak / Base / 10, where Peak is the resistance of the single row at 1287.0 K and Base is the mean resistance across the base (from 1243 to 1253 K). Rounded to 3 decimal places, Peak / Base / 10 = 0.106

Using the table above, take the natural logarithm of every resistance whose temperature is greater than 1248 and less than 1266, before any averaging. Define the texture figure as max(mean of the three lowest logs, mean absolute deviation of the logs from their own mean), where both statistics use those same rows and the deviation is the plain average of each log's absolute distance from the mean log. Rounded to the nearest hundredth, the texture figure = 4.77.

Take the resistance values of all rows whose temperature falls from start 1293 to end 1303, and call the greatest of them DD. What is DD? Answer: 134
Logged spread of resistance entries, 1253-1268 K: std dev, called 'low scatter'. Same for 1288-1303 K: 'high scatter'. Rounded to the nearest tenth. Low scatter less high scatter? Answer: 0.2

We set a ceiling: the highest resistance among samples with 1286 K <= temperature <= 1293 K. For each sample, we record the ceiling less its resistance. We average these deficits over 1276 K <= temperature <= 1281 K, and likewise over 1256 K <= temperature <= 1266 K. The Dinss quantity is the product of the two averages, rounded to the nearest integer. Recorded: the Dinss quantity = 101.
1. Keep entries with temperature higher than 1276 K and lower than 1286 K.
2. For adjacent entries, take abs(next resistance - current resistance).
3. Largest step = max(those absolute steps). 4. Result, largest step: 4.2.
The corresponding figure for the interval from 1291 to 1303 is 4.0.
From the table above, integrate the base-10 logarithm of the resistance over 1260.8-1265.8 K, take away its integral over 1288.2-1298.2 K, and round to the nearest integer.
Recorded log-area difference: -11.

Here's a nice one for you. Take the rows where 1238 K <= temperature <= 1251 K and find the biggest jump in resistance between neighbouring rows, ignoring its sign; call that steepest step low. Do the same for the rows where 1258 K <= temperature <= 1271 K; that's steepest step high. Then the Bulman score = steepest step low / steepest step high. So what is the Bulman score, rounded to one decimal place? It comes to 1.5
